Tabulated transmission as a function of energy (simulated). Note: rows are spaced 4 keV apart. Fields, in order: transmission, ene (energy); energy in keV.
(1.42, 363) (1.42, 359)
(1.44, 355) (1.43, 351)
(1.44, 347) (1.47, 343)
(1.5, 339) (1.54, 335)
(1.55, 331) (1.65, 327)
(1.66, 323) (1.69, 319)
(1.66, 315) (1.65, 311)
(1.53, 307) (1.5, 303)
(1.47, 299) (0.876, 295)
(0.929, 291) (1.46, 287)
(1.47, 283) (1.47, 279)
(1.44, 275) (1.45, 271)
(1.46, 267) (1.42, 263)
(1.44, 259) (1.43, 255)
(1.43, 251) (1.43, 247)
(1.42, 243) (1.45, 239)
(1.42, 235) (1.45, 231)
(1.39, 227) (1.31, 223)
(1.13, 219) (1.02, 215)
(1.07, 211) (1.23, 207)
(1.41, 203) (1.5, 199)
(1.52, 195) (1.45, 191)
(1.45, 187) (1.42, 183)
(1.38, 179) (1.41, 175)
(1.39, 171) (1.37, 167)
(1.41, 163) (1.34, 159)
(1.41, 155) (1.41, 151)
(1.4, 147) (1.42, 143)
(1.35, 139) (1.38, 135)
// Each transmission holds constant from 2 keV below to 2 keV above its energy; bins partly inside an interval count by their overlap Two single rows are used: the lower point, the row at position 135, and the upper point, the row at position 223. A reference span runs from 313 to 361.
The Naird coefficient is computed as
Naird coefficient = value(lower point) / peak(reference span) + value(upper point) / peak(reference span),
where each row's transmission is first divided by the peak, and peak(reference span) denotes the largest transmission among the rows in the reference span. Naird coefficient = 1.59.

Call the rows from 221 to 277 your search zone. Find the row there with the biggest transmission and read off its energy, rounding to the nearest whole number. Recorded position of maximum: 267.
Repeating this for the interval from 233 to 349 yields 319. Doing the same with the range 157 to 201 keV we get 195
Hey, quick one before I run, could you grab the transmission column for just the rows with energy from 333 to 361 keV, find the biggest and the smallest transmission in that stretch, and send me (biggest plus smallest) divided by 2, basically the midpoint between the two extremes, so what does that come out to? 1.48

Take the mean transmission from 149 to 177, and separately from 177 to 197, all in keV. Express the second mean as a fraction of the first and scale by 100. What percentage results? 104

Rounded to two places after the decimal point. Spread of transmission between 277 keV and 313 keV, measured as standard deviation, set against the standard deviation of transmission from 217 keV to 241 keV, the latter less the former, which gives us -0.15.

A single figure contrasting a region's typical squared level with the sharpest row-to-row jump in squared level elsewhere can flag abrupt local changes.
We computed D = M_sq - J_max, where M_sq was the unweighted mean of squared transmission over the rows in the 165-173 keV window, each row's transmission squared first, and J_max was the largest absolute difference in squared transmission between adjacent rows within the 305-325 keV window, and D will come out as 1.52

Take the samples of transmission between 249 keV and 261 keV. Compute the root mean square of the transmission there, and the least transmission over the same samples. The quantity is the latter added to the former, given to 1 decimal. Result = 2.9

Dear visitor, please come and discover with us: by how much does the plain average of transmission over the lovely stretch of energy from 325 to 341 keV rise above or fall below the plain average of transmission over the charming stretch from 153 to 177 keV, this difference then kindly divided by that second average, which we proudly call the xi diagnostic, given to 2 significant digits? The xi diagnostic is 0.12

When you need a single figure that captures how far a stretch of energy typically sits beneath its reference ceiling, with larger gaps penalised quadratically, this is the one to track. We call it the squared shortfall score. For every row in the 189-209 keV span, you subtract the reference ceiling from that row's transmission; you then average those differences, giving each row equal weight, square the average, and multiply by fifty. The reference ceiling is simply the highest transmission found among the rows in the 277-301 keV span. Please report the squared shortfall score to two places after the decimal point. 0.12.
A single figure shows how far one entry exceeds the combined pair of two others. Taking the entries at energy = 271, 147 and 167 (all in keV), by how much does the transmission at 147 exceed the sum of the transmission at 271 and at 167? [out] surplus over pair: -1.42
